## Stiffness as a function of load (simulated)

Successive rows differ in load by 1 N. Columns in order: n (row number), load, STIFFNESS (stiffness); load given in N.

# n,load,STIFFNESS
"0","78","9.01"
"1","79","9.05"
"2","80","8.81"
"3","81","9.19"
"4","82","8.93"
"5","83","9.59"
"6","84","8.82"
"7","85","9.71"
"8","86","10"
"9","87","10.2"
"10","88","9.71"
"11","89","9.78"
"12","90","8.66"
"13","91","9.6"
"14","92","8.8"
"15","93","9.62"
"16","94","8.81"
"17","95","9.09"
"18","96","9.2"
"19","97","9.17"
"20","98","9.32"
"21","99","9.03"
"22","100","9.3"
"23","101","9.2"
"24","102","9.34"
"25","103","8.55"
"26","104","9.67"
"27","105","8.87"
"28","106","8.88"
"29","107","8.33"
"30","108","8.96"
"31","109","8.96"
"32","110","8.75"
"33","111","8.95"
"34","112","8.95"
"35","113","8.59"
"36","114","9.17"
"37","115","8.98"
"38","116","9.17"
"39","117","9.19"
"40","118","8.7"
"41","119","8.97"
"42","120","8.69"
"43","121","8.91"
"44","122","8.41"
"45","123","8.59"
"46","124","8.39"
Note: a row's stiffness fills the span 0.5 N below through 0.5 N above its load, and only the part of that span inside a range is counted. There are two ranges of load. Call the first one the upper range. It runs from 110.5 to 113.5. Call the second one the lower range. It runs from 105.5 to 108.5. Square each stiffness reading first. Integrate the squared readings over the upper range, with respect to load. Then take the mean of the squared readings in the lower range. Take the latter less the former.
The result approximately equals -158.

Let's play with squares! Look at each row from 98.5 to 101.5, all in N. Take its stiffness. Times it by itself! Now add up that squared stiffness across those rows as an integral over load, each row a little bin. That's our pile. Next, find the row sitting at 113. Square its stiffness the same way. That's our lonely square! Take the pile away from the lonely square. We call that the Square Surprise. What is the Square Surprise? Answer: -179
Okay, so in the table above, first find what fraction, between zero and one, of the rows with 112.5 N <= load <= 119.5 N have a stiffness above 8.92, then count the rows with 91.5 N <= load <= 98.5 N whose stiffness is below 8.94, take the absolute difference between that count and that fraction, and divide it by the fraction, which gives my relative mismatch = 1.8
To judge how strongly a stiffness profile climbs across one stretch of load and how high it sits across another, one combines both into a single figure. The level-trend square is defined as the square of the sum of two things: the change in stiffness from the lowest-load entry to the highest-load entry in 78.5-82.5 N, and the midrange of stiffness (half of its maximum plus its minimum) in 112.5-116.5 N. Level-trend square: 77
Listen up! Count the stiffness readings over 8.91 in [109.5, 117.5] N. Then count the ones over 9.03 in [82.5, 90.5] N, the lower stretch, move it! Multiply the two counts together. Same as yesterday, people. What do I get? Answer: 36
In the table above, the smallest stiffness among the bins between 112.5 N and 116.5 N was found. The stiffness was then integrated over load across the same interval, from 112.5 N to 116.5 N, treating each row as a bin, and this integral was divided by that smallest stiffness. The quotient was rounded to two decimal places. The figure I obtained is 4.18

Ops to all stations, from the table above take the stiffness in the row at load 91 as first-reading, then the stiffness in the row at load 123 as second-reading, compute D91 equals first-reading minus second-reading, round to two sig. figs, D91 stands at 1.0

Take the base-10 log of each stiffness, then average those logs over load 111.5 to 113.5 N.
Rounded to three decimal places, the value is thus 0.943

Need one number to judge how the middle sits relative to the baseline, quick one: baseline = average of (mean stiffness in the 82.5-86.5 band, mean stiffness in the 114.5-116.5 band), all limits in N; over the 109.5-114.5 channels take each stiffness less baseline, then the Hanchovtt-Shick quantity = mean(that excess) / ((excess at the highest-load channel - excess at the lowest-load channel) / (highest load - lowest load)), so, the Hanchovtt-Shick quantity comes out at -4.0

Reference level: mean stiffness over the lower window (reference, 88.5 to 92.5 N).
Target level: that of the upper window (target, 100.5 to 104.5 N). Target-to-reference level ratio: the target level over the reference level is 1.00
